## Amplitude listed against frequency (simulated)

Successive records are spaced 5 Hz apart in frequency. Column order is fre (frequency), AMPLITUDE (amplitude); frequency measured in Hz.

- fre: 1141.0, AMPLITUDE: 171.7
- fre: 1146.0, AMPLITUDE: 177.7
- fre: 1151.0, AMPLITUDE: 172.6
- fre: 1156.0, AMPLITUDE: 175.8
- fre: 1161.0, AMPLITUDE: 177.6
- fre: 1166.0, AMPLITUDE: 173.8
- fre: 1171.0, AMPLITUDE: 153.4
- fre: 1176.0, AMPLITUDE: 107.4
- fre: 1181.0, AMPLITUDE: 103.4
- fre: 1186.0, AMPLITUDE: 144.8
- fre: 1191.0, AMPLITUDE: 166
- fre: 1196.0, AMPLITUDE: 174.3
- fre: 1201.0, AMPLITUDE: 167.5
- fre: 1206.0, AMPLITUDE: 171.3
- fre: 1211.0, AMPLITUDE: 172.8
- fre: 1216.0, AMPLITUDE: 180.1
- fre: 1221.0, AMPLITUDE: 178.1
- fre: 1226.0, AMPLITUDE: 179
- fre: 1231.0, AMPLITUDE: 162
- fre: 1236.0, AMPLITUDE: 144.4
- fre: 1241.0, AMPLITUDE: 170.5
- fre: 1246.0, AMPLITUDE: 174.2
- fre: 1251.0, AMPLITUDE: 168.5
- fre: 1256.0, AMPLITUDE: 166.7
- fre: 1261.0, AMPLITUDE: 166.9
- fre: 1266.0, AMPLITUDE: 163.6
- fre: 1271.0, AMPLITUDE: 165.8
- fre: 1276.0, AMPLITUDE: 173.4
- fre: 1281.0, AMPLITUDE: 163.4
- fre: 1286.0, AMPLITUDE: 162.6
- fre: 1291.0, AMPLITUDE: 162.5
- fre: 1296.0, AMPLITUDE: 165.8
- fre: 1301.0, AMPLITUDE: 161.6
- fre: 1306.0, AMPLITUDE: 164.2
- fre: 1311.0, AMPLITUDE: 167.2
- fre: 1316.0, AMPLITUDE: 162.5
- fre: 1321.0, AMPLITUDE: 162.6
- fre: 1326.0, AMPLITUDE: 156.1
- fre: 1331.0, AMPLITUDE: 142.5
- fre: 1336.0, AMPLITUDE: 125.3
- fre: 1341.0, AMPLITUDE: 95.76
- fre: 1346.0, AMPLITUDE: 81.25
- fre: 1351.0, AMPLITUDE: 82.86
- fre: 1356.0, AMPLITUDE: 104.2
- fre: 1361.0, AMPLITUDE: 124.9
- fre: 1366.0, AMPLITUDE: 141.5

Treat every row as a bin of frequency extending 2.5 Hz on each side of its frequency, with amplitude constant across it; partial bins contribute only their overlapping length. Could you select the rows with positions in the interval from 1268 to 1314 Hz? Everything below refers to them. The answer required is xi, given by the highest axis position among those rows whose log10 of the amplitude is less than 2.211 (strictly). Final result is 1301.0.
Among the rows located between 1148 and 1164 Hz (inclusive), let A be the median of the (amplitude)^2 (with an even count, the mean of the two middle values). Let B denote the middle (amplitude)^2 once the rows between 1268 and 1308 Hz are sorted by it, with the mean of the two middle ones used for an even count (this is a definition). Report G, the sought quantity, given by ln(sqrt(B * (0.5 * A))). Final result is 9.92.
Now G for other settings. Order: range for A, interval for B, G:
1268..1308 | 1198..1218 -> 9.90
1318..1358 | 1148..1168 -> 9.56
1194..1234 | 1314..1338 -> 9.86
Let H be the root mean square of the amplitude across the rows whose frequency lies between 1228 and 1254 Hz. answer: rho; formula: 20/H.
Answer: 0.122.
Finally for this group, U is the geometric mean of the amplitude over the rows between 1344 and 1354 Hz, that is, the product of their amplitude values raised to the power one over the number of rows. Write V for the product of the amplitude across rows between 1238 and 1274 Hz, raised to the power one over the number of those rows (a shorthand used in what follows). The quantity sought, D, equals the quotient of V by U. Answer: 2.0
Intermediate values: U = 82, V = 168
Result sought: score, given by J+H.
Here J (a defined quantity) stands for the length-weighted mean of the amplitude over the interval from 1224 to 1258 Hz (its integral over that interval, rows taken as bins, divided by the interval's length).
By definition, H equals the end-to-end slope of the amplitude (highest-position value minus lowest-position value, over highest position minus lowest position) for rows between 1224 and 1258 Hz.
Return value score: 166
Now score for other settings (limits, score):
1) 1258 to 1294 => 165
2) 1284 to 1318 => 164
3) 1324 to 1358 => 110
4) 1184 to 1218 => 169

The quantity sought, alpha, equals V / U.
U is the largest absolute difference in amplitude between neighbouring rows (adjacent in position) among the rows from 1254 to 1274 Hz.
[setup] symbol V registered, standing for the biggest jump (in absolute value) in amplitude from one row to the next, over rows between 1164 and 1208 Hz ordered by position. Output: 14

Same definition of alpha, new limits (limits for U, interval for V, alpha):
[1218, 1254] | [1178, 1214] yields 2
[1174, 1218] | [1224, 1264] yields 1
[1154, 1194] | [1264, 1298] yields 0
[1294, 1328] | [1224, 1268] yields 4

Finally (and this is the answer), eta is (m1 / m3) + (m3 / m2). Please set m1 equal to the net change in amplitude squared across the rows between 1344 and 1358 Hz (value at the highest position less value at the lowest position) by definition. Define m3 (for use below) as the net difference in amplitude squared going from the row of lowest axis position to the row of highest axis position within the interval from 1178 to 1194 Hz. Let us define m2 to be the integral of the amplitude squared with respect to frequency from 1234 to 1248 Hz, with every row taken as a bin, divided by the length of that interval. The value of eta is 0.9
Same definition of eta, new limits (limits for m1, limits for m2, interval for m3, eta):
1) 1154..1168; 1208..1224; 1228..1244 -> -0.2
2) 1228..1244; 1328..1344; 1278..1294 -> -9.7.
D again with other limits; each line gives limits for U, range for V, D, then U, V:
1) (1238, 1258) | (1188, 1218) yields 1.0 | 170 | 172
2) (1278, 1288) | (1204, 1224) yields 1.1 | 163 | 176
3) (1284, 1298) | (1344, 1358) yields 0.5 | 164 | 89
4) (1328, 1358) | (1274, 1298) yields 1.6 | 103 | 165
